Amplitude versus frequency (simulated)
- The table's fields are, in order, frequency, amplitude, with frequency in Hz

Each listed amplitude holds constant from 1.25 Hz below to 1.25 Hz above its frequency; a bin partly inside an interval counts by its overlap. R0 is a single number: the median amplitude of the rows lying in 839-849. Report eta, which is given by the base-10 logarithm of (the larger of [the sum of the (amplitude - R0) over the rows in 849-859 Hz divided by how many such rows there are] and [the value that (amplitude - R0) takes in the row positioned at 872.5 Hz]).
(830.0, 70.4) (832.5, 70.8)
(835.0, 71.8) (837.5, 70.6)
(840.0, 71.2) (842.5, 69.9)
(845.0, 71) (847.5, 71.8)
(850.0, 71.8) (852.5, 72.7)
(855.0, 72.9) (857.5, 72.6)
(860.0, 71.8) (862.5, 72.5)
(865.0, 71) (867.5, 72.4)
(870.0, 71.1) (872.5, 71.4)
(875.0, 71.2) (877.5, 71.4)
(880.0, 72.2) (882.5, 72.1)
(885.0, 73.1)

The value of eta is 0.15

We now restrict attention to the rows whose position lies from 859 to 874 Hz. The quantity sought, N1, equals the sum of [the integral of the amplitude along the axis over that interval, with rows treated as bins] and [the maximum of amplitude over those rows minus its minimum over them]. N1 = 1077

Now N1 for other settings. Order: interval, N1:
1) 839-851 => 855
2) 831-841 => 712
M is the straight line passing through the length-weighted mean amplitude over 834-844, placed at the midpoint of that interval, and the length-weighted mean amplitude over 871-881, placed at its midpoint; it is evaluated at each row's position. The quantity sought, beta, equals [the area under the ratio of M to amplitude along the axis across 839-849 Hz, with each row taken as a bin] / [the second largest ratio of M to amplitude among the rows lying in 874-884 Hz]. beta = 9.97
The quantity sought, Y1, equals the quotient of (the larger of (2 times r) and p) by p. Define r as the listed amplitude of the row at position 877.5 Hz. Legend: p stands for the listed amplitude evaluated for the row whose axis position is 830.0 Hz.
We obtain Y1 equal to 2.03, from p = 70.4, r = 71.4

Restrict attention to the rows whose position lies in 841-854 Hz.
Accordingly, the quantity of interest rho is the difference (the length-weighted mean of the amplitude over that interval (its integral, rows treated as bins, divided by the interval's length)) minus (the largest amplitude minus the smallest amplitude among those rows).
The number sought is 68.7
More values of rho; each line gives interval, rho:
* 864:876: 70.0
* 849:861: 71.3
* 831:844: 69.0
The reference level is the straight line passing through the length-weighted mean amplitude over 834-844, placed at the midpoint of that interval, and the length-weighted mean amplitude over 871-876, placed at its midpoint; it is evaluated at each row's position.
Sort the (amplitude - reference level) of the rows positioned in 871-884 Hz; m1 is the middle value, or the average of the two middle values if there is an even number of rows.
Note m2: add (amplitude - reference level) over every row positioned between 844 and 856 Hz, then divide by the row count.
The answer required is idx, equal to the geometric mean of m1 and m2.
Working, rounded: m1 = 0.1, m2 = 1.0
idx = 0.4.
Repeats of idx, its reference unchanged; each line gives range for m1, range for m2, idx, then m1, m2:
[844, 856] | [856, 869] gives 0.9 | 0.8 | 0.9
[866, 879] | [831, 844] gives 0.0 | 0.1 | 0.0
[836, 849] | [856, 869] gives 0.2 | 0.1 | 0.9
